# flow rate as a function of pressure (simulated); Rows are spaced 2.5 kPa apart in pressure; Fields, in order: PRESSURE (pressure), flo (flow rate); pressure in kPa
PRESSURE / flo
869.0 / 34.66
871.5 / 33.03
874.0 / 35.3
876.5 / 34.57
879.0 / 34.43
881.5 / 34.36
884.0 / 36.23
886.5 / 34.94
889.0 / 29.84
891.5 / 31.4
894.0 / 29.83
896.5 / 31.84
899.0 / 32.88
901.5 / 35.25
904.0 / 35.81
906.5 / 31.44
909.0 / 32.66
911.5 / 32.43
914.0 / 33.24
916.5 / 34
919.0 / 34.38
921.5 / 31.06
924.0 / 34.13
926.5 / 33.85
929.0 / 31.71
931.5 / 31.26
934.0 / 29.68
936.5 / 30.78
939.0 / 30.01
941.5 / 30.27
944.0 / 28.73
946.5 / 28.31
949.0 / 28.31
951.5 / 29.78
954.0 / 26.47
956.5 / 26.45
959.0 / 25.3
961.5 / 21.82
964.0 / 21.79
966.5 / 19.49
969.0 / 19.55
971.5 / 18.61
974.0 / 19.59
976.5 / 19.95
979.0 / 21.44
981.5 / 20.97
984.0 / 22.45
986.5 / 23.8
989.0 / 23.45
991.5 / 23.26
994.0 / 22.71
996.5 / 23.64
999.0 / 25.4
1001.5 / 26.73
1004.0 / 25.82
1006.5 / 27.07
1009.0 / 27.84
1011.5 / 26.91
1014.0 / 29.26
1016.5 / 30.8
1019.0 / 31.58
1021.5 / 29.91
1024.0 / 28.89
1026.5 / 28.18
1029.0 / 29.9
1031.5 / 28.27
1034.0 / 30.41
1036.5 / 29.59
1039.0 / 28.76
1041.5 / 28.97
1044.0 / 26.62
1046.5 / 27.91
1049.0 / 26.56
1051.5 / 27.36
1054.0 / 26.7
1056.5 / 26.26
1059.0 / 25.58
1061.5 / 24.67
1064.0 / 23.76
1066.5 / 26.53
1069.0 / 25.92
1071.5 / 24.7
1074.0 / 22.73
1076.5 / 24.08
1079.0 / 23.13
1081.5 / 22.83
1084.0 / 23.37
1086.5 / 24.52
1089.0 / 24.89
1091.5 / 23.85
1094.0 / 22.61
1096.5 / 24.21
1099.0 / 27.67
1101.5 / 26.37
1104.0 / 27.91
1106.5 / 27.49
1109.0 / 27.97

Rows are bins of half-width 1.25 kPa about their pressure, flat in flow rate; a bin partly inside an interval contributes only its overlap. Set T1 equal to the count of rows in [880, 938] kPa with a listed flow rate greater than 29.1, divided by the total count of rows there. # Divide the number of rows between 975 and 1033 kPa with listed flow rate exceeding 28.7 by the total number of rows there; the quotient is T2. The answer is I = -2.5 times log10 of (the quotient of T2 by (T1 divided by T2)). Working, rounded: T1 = 1.00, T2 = 0.26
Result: 3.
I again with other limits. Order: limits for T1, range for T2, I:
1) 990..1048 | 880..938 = -1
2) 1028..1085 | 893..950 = -2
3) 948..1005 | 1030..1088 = 0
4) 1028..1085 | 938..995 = 2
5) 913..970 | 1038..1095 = 5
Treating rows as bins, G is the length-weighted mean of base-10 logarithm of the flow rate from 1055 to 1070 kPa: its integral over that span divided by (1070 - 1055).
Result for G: 1.41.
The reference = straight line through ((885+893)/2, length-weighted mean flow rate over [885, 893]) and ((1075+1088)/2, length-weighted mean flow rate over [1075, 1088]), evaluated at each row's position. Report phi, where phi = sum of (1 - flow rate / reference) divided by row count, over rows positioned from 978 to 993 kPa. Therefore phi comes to 0.19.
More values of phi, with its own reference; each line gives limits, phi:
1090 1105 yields -0.11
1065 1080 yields -0.02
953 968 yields 0.19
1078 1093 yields -0.01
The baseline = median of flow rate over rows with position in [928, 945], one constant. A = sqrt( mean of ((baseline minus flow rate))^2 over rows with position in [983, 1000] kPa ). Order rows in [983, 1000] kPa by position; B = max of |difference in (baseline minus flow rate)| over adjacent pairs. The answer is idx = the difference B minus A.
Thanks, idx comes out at -5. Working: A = 6.8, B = 1.8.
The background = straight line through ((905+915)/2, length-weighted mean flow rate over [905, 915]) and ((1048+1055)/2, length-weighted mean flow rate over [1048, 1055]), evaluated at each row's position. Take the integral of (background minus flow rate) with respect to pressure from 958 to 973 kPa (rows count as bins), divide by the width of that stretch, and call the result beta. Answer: 9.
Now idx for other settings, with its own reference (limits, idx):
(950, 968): -3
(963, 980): -8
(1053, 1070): -2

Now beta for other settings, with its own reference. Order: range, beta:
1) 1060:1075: 1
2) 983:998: 6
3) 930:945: 1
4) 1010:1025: -1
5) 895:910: 0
